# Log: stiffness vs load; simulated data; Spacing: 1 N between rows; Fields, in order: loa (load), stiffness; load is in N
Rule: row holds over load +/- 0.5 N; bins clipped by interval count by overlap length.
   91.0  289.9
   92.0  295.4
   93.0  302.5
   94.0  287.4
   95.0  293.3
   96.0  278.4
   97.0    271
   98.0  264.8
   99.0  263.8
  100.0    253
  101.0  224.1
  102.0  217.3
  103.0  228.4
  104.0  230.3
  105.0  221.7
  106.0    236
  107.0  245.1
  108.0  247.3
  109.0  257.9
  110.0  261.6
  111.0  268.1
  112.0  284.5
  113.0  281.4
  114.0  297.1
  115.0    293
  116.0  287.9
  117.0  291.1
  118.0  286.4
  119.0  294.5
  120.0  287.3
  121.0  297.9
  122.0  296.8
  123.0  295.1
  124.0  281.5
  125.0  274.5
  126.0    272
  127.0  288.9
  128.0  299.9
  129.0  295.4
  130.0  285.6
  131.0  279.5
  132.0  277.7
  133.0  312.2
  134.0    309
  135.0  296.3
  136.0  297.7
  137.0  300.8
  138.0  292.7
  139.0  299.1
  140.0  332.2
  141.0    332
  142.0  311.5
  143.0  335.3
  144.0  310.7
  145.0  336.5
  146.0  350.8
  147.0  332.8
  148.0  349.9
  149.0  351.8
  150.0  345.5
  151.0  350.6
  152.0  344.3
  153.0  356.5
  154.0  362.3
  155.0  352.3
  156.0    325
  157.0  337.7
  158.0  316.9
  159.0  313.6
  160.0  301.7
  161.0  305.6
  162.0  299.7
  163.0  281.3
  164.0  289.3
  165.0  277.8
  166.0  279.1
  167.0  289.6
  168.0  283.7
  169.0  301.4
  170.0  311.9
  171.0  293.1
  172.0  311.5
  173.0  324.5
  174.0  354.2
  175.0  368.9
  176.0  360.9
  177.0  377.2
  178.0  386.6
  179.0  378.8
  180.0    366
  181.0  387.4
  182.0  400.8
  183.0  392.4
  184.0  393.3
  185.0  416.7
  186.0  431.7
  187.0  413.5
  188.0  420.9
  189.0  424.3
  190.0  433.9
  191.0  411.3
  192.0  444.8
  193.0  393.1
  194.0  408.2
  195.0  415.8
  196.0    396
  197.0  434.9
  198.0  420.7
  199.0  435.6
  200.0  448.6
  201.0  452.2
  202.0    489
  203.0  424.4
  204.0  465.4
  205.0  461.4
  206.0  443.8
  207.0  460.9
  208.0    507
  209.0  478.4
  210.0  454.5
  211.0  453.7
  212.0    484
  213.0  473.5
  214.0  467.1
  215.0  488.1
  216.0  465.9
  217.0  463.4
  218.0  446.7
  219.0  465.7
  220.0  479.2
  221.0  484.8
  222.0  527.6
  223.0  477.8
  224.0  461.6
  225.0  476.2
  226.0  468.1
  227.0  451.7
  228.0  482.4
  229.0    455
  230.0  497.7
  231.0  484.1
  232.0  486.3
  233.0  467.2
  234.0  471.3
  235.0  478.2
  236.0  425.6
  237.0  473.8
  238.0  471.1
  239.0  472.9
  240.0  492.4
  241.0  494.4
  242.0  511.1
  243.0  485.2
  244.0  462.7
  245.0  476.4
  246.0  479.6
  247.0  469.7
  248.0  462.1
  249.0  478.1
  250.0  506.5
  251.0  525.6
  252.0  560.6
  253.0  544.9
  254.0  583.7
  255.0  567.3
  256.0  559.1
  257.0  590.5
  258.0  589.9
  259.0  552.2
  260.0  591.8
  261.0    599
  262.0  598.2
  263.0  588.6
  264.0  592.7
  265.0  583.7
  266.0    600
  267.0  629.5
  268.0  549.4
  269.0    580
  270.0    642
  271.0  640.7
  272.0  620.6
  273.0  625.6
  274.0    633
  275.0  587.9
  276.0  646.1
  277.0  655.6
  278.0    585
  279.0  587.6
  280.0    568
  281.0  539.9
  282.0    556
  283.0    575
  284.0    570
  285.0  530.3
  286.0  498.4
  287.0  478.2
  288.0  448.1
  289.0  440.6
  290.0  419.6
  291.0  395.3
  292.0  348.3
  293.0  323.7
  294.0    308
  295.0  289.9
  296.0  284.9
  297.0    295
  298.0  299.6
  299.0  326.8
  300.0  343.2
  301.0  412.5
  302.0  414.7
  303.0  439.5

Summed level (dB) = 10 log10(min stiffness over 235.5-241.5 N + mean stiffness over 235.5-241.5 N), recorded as 29.5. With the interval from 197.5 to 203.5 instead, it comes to 29.4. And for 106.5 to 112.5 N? 27.0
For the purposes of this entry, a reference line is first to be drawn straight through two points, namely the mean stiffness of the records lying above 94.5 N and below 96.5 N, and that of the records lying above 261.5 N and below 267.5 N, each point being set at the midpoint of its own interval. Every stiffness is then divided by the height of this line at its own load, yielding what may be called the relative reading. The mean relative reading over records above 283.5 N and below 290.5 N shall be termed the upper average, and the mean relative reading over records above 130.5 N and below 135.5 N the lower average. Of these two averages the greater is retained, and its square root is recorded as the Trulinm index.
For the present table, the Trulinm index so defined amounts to 0.91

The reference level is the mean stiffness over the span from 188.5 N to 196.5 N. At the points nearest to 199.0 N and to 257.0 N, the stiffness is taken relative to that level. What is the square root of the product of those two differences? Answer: 59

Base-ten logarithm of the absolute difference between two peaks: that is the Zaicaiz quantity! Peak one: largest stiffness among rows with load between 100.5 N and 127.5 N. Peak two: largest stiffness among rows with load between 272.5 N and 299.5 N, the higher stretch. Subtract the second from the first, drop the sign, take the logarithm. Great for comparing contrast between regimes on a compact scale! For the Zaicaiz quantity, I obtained 2.55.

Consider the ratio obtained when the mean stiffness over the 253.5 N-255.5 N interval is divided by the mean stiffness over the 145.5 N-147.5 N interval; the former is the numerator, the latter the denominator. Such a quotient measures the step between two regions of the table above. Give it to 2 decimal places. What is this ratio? 1.68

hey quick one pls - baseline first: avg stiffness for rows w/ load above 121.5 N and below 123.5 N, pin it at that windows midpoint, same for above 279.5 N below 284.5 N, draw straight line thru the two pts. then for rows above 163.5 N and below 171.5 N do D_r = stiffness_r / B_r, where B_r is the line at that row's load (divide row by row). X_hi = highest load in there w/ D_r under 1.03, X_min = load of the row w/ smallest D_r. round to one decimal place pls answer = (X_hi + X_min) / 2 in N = 168.0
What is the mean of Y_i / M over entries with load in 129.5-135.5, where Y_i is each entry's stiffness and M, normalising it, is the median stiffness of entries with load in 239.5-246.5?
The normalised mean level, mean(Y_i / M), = 0.60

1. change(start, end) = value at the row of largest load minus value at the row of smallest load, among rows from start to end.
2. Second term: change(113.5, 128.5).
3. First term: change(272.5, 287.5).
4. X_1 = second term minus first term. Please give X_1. 150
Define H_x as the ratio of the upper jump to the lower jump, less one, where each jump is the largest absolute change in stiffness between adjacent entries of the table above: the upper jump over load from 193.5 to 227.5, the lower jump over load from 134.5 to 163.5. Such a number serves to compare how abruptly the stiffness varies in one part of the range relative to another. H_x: 1.0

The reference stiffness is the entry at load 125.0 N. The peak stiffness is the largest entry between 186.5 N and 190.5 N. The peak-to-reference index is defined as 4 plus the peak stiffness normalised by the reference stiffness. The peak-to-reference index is 5.6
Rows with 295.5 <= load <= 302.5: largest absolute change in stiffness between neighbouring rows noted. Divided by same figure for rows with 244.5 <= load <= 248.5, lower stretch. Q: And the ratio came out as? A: 7.0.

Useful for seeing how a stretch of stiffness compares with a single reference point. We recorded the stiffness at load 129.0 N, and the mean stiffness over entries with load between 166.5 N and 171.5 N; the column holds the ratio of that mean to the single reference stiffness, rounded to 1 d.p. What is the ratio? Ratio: 1.0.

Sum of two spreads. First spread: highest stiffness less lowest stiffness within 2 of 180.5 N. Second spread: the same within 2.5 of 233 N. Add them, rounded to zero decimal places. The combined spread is 54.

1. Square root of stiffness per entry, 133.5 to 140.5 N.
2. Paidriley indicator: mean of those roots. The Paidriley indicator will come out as 17.4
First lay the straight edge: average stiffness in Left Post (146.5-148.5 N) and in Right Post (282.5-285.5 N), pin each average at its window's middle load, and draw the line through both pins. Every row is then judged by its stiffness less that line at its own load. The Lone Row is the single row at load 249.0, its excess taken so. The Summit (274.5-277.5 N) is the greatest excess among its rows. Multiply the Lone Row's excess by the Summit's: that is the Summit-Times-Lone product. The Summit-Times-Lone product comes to -2672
